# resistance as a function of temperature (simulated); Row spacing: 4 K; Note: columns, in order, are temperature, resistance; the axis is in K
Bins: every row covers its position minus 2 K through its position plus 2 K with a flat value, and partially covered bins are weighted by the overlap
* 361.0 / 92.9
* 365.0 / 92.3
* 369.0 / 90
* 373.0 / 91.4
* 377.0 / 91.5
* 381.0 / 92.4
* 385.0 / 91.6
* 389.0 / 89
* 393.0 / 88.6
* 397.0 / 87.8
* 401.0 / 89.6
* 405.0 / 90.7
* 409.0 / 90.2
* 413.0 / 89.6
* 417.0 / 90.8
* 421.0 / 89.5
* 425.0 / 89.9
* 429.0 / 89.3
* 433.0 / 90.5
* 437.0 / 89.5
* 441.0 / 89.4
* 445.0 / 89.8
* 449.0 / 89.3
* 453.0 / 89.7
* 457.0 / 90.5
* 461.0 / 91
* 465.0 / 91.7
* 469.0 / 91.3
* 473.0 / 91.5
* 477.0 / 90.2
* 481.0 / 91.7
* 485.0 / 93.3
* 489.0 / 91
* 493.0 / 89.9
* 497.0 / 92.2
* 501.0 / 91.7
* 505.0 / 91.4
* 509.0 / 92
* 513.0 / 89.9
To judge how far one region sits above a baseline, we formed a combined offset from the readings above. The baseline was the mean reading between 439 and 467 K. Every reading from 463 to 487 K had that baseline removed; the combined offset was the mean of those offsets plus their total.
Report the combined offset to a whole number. 10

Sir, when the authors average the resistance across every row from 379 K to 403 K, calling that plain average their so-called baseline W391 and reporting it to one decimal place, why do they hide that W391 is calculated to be 89.8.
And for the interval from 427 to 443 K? 89.7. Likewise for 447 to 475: 90.7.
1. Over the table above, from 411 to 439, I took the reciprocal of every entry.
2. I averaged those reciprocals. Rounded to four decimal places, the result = 0.0111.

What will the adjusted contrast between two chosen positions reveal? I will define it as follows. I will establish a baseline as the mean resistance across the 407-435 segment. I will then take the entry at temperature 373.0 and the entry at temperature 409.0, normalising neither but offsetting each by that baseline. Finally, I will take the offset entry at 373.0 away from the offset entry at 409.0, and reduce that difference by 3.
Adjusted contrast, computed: -4.2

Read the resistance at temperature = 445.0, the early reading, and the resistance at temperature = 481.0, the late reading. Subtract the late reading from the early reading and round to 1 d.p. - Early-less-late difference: -1.9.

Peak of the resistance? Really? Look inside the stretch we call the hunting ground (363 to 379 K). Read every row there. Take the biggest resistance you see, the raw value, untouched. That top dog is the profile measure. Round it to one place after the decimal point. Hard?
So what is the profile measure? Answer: 92.3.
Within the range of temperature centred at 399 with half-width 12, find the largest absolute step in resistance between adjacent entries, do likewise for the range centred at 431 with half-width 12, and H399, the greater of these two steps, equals 1.8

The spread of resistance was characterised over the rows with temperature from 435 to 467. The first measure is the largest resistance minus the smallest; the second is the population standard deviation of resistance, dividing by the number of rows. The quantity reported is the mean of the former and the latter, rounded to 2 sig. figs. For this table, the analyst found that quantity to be 1.6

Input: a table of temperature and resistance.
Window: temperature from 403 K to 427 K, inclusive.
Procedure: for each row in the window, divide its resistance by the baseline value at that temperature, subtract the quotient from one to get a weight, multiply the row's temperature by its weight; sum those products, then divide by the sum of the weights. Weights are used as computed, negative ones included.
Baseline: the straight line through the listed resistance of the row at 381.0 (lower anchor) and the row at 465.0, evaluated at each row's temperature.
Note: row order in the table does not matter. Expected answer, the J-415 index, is 415.6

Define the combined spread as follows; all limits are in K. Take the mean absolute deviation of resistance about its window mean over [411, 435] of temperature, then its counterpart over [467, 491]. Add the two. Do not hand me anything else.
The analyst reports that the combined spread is 1.1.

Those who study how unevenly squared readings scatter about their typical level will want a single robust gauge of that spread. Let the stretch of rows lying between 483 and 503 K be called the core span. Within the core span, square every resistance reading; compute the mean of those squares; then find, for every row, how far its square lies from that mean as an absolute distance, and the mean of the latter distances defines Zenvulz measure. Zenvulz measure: 171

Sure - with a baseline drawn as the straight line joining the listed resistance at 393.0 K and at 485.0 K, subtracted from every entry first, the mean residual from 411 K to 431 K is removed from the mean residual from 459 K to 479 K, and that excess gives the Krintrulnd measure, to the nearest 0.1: -1.1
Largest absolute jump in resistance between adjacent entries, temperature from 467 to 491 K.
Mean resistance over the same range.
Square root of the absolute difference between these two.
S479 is 9.44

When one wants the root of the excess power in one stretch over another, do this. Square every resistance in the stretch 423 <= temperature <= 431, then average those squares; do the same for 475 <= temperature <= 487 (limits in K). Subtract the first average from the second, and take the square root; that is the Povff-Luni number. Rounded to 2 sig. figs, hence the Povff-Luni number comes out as 20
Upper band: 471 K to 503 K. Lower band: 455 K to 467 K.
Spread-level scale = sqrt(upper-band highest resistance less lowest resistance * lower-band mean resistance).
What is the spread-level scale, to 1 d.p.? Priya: 17.6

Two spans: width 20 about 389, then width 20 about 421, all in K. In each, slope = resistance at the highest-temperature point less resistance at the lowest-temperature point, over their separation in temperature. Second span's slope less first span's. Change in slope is 0.27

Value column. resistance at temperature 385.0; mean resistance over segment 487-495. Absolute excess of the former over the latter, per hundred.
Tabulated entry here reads 0.0115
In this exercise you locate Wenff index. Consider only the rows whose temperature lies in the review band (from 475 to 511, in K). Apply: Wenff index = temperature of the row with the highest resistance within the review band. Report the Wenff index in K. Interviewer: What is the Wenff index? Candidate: 485.0 K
